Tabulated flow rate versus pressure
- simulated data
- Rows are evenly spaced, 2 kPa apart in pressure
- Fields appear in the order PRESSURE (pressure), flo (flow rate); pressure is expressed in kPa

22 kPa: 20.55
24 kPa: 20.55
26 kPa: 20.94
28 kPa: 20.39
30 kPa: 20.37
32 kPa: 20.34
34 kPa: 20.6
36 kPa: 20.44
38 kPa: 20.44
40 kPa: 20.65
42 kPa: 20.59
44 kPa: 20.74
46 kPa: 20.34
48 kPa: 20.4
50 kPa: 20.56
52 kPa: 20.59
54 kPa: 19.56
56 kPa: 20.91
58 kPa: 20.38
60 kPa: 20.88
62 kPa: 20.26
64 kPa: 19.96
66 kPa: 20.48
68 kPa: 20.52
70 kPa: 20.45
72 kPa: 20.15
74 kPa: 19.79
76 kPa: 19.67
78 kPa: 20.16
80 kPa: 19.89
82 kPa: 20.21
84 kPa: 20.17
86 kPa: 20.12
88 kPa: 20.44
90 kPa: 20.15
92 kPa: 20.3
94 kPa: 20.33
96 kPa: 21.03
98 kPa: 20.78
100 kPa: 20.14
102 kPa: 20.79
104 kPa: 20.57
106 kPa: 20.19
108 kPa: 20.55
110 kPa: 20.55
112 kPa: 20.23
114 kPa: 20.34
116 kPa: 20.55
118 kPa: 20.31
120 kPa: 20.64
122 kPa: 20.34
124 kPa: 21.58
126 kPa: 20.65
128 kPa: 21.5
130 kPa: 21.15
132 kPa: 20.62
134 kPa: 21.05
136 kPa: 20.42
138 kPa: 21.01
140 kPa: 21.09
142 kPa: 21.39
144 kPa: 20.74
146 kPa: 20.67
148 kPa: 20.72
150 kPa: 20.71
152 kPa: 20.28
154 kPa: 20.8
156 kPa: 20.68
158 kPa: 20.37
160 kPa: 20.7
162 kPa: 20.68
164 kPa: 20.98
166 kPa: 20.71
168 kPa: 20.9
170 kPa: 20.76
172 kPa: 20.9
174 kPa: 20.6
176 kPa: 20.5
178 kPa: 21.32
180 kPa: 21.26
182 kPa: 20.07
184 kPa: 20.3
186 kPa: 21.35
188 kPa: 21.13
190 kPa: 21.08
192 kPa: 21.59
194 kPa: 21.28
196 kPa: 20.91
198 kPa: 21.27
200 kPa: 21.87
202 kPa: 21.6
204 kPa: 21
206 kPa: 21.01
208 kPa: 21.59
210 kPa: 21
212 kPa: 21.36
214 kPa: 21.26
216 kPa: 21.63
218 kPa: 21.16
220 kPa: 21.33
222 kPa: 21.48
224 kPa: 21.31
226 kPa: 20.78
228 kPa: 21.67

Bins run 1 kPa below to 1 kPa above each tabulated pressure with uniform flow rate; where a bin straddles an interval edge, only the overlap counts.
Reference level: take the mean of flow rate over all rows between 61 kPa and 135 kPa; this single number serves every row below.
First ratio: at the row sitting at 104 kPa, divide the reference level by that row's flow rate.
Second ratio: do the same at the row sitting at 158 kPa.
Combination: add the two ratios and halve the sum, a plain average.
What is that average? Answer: 0.999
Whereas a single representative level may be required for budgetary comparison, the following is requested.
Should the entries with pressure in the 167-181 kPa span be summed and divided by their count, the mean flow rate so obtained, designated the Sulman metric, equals 20.9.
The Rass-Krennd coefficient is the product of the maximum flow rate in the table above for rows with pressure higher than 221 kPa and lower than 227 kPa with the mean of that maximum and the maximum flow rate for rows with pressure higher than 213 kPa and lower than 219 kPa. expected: 463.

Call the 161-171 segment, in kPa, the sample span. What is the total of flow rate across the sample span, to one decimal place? 104.0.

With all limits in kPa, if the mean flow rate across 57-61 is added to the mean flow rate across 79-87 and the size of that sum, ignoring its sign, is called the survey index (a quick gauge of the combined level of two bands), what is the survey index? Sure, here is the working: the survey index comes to 40.7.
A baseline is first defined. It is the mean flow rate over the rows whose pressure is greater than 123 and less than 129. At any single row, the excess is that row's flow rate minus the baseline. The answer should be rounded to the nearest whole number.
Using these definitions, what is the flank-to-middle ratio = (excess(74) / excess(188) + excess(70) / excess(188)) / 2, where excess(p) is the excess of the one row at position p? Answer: 10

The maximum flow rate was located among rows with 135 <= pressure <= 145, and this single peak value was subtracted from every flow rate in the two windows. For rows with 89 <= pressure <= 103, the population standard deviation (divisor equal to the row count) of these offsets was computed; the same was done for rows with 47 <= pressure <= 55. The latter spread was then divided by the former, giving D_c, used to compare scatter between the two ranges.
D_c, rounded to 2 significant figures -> 1.3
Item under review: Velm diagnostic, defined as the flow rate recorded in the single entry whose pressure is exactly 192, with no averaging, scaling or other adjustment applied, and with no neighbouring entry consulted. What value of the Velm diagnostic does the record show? 21.59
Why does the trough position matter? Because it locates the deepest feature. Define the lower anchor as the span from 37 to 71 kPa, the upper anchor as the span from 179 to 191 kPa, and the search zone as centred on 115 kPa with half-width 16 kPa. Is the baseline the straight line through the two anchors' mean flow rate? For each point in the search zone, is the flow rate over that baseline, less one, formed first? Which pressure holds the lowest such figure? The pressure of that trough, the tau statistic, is 100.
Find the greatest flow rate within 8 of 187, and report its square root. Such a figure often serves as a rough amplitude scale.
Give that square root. 4.65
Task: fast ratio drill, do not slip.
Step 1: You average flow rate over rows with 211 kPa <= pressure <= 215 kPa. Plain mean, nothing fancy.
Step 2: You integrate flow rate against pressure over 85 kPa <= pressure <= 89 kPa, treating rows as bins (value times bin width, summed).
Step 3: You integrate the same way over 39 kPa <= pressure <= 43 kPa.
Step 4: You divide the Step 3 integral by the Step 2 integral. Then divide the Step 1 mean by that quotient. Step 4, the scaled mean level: 21.0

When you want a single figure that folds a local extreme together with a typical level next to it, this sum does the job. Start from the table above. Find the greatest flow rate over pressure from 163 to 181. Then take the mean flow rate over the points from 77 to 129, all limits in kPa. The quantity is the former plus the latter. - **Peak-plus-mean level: 41.80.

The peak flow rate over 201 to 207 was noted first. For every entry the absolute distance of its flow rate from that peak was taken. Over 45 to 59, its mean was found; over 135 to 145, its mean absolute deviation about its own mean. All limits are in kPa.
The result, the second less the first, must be -0.93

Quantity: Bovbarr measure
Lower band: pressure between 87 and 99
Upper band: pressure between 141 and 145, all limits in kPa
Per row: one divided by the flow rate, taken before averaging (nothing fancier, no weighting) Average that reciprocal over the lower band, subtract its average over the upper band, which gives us 0.0013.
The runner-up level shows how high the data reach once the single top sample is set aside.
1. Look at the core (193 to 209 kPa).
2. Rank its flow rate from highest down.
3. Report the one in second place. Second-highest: 21.6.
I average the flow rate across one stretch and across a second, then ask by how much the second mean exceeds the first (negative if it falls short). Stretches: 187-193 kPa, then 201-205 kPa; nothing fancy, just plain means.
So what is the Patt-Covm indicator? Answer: 0.03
